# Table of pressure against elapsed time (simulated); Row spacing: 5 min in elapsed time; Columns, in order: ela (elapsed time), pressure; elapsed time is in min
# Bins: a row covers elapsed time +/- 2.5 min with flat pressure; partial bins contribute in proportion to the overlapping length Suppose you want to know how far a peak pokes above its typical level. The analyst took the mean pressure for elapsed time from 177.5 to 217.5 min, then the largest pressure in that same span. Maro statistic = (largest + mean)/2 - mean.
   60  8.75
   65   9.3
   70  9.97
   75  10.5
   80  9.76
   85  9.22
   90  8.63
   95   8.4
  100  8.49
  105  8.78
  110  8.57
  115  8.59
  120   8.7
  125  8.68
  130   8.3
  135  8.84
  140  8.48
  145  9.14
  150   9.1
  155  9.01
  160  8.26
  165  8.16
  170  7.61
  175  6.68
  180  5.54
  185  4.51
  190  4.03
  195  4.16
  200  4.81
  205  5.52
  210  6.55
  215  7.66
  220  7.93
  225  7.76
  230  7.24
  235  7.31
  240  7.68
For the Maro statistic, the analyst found 1.2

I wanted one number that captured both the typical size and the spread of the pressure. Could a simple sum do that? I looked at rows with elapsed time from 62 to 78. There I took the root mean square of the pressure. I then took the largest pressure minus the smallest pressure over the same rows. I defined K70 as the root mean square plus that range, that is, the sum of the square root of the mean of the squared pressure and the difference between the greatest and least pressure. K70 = 11.1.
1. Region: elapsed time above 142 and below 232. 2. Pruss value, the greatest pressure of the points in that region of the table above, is 9.14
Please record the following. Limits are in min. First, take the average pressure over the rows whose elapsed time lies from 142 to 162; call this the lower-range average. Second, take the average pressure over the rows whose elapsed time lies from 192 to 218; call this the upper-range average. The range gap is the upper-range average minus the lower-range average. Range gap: -3.1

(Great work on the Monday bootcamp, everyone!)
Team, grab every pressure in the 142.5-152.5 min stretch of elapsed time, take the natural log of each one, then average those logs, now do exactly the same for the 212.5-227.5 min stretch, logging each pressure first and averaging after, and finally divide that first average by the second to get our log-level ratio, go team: 1.08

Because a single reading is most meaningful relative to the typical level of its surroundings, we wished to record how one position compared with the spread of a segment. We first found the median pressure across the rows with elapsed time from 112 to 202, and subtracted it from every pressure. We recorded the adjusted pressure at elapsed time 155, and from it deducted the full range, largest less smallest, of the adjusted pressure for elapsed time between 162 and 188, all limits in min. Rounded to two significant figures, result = -2.9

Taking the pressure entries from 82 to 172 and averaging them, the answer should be 8.6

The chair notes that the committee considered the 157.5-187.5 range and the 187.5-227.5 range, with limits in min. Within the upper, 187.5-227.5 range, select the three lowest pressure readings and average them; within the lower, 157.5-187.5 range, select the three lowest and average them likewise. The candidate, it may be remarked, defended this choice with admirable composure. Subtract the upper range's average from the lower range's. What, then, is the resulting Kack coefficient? 1.24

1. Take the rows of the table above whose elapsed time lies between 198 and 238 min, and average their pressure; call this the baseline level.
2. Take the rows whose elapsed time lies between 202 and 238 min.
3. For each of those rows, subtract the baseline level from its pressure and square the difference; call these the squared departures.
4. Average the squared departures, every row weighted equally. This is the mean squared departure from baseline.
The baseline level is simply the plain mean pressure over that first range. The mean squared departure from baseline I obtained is 0.7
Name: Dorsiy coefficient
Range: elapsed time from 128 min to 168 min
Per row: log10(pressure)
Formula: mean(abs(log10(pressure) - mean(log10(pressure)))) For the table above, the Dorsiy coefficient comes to 0.018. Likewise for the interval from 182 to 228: 0.105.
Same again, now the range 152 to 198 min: 0.120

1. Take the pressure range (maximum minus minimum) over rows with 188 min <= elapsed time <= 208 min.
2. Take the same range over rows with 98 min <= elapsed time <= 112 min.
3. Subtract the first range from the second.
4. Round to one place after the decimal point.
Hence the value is -1.2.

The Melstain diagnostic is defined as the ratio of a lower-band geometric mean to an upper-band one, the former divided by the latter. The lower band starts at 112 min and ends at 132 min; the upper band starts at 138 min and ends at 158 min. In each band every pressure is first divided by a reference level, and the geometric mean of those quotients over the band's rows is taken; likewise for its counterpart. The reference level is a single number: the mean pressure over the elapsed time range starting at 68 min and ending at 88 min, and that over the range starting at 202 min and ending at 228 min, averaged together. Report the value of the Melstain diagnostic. 0.96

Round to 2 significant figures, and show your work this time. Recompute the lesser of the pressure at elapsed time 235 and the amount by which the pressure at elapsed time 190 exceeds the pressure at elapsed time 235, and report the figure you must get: -3.3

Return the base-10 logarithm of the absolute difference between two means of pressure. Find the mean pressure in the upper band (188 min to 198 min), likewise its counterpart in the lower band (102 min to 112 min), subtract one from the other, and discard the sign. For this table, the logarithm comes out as 0.66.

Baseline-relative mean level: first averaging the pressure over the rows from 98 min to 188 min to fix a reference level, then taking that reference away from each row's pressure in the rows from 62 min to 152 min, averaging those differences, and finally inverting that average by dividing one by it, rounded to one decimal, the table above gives 1.1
